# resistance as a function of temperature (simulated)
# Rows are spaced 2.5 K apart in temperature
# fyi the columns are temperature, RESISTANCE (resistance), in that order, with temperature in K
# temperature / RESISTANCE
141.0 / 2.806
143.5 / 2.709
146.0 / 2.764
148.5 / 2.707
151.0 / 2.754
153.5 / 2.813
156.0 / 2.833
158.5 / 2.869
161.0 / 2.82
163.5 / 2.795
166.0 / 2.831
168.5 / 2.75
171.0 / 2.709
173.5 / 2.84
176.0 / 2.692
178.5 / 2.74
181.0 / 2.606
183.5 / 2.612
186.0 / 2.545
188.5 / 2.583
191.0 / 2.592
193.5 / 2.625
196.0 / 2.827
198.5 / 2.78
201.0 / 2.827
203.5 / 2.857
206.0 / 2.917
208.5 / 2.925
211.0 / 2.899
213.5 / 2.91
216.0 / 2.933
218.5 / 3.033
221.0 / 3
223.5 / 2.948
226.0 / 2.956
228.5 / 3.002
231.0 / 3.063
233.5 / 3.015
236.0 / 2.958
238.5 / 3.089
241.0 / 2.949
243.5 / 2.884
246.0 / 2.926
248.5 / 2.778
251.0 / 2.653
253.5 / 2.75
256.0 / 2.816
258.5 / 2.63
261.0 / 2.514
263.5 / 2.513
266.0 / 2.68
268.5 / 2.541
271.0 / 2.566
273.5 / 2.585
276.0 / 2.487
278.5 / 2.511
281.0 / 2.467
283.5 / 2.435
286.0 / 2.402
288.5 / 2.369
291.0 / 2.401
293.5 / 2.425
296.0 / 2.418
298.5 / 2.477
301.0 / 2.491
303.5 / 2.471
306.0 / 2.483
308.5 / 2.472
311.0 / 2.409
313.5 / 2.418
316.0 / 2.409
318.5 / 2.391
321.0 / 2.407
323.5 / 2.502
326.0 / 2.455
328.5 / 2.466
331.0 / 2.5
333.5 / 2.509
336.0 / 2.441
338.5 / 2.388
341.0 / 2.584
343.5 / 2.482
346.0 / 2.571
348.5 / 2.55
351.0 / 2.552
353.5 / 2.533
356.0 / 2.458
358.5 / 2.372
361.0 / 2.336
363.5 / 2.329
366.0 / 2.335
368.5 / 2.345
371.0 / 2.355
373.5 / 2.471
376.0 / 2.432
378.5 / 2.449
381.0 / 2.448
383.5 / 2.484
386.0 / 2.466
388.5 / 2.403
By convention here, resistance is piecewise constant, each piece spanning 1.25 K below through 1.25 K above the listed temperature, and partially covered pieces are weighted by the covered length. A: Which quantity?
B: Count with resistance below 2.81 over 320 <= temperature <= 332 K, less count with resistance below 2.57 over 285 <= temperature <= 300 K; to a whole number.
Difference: -1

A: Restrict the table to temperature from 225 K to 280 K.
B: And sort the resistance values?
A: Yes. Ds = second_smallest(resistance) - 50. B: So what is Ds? -47.49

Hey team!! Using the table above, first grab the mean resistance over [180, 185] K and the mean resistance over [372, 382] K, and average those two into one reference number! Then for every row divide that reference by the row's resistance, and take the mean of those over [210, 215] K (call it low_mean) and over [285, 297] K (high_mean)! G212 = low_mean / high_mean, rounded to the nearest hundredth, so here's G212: 0.83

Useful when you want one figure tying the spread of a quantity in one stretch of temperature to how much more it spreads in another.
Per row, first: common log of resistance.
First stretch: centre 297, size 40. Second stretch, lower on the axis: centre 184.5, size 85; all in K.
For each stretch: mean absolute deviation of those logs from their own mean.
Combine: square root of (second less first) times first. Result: 0.0078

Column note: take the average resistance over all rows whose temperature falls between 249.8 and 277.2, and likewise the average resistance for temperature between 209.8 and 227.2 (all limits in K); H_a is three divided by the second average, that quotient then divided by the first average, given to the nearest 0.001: 0.389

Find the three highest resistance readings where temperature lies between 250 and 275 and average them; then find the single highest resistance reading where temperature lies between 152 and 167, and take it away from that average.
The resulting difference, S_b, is -0.12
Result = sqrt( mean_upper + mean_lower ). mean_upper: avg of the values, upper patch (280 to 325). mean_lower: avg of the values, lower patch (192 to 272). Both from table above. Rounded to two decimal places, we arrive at 2.30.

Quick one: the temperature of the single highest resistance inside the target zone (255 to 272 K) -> 256.0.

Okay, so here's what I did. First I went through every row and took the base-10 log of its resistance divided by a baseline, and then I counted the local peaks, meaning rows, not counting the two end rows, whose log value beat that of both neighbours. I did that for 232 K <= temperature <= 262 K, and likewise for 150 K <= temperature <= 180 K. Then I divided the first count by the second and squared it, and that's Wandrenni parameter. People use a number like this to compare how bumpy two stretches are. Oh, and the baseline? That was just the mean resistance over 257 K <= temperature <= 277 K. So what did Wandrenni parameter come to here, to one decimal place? 1.0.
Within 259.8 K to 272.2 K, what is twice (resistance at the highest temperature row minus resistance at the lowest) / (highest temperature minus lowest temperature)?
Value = 0.01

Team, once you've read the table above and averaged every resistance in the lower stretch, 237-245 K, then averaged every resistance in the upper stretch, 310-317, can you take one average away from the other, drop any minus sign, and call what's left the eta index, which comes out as 0.56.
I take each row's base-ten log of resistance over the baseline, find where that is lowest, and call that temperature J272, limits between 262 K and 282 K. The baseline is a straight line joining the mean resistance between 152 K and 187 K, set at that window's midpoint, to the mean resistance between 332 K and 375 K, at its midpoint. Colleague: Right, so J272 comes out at 281.0 K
